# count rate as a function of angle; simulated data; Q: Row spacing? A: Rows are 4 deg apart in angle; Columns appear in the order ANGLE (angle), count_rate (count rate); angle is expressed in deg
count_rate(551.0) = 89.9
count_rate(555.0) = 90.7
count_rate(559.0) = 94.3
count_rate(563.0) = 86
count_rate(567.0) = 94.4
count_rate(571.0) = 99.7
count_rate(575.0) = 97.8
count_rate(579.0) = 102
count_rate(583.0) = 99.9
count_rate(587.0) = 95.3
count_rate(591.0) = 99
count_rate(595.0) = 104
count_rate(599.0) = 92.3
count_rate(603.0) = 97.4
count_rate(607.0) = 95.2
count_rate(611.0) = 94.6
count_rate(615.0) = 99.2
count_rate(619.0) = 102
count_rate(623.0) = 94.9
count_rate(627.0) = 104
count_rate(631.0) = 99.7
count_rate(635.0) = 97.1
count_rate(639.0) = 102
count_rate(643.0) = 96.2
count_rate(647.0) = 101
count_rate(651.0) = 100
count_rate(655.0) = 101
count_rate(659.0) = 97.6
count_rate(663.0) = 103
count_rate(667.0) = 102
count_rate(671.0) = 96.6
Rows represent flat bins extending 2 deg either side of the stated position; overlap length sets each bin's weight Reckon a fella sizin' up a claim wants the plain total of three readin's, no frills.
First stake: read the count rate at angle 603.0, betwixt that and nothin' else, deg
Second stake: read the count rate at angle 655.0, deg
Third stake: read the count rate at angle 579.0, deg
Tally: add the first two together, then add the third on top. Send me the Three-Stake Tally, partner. 300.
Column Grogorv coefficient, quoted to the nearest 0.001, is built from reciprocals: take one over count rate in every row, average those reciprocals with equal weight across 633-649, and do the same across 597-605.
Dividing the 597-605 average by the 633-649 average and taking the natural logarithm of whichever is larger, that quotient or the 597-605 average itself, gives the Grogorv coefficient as 0.044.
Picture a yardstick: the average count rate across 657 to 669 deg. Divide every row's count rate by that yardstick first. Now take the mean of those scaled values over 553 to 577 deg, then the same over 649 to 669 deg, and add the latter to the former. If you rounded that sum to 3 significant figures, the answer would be 1.93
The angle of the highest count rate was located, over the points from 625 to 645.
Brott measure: 627.0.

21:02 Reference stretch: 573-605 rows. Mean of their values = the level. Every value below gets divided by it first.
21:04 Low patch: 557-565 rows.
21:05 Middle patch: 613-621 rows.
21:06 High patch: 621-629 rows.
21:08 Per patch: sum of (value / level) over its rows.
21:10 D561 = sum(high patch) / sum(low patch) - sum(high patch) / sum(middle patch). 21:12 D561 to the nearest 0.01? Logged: 0.11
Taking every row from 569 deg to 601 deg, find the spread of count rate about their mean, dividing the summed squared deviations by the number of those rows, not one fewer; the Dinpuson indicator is 3.4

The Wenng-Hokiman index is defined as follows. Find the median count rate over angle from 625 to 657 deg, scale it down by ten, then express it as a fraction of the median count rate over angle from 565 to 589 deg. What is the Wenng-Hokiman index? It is 0.102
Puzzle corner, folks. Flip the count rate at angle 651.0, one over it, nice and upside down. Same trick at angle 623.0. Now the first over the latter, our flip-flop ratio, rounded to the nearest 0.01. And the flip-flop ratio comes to 0.95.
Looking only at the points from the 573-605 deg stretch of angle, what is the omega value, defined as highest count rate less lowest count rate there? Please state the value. 11.7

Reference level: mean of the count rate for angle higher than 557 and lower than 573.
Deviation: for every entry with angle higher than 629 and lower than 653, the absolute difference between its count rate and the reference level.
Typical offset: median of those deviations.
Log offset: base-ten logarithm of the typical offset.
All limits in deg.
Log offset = 0.80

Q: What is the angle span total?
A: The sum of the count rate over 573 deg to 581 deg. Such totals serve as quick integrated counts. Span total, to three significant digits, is 200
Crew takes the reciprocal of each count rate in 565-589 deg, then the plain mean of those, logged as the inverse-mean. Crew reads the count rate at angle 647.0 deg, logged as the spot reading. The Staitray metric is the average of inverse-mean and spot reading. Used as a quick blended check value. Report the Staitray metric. 50.5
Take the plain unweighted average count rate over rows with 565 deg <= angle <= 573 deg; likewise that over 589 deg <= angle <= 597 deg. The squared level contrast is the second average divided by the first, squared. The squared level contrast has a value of 1.09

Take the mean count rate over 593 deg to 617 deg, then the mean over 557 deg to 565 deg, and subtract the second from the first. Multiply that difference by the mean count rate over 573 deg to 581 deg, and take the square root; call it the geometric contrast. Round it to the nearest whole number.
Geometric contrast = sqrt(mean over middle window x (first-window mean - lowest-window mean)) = 26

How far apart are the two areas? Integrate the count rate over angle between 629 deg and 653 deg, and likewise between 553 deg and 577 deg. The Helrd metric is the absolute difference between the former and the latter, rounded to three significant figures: 132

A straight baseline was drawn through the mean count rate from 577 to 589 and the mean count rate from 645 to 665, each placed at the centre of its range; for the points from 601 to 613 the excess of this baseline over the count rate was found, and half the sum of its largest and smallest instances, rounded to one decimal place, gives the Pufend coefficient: 3.6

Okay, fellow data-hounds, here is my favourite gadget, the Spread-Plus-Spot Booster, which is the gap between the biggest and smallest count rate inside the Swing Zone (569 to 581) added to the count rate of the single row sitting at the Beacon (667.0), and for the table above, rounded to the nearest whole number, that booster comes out 106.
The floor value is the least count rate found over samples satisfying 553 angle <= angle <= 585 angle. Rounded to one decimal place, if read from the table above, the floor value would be 86.0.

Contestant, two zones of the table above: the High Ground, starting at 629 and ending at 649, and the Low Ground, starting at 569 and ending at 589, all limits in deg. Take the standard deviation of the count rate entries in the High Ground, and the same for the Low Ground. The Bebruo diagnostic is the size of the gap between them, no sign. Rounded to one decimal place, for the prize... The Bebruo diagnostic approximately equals 0.0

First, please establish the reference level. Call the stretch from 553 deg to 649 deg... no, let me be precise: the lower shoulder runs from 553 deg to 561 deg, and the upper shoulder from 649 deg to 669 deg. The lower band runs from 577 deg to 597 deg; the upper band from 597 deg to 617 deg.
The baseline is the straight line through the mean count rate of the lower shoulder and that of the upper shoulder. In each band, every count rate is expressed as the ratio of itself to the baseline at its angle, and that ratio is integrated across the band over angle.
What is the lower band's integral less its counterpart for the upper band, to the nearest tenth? 1.2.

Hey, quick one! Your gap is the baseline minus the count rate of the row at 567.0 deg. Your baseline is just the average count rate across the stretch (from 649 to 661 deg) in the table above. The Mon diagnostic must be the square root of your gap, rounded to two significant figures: 2.3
